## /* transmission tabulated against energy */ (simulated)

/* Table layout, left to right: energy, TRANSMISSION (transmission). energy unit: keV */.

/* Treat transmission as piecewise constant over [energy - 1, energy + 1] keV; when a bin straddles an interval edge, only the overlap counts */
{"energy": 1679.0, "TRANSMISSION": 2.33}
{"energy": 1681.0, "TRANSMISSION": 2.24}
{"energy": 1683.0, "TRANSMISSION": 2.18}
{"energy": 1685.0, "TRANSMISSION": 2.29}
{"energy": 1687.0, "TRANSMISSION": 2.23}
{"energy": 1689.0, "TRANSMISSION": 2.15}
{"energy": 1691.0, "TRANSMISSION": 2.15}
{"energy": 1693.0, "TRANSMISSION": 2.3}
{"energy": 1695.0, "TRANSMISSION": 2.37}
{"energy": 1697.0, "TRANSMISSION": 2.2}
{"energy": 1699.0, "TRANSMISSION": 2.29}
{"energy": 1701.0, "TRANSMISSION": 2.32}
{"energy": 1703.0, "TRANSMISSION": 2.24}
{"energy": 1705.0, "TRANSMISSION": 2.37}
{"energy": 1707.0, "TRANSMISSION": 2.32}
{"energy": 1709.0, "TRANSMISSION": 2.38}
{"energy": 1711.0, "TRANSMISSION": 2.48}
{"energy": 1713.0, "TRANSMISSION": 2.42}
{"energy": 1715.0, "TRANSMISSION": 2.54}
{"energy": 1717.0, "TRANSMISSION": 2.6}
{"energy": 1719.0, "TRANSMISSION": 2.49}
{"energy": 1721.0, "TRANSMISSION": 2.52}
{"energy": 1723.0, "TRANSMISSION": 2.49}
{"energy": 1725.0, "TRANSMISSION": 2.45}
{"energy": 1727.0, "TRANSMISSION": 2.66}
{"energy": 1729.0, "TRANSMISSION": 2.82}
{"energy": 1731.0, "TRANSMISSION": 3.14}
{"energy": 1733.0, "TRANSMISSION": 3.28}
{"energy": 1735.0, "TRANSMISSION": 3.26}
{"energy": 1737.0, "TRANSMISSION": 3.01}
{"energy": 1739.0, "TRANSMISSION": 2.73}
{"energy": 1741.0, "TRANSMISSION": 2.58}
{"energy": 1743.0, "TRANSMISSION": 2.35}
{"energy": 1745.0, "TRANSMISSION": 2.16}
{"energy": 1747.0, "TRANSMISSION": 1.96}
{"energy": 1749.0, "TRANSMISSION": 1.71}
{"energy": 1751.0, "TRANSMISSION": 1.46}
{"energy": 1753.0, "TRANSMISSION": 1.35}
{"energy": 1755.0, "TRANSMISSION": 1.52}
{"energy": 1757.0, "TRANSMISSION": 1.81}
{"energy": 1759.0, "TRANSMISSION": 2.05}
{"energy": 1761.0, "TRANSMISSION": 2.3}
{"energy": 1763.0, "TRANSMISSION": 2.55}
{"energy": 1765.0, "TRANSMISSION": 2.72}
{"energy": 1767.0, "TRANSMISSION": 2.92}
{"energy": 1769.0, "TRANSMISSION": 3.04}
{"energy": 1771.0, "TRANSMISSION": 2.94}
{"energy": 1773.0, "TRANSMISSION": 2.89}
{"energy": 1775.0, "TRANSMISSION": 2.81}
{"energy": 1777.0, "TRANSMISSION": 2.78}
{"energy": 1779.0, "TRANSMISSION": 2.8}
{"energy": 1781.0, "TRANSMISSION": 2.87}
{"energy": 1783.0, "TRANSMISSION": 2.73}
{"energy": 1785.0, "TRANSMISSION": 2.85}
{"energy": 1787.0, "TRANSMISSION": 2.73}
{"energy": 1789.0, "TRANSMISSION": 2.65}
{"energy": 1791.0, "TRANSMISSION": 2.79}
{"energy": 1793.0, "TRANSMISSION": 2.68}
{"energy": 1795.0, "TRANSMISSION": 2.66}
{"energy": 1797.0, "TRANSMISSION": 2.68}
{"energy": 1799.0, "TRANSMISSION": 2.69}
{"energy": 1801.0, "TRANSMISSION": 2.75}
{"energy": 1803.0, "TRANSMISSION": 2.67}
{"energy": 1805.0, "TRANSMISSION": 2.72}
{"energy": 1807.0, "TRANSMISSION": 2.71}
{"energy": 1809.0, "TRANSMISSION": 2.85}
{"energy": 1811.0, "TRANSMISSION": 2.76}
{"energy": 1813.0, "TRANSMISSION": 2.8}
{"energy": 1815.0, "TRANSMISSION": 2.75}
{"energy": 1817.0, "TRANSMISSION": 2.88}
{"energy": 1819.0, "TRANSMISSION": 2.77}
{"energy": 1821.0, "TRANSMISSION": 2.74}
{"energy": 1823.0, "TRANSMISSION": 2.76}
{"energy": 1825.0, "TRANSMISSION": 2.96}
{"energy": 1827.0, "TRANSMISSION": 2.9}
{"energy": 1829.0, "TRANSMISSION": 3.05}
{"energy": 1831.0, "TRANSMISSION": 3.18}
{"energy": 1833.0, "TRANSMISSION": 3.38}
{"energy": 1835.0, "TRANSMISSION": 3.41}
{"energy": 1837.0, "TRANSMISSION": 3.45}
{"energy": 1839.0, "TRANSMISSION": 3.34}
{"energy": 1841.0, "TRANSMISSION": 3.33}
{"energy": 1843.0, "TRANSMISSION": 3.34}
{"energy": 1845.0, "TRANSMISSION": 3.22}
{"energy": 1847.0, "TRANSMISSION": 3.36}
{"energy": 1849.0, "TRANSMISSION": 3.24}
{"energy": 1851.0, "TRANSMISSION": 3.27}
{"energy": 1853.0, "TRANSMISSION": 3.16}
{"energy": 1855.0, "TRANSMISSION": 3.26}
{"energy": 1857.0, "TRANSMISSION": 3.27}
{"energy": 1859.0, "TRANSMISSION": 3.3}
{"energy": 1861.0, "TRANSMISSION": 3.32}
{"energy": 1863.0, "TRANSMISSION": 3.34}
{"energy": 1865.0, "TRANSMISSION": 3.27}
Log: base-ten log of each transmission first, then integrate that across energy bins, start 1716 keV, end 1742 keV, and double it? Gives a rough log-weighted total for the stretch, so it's 23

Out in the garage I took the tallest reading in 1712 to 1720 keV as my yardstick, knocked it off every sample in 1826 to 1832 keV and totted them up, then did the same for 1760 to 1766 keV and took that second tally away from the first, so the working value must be 1.6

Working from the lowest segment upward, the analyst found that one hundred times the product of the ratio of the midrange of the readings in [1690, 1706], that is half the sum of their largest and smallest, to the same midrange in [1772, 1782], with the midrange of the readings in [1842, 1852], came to 262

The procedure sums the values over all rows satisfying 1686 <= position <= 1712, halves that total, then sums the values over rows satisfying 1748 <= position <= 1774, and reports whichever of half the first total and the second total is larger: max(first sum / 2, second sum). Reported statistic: 29.3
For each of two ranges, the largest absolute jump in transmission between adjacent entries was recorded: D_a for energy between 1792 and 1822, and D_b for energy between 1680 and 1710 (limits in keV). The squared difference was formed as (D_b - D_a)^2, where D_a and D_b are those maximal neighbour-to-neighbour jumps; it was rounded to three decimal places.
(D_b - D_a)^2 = 0.001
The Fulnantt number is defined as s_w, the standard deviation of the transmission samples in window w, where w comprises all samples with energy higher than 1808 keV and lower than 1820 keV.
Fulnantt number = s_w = 0.05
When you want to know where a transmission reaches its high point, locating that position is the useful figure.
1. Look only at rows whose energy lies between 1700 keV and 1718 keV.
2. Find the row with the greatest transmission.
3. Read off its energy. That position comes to 1717.0 keV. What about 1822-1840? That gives 1837.0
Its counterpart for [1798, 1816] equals 1809.0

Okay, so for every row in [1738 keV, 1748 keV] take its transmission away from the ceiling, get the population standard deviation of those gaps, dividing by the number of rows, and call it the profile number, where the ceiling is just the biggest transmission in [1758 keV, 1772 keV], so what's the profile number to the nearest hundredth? 0.28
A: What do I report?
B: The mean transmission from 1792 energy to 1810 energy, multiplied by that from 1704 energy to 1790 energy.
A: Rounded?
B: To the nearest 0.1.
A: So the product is 6.8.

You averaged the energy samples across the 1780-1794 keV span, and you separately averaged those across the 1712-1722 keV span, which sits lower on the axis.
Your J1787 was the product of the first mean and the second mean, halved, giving 3.5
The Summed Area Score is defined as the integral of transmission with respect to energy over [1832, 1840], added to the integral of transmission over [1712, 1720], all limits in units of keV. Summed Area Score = 47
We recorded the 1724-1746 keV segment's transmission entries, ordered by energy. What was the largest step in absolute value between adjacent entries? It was 0.32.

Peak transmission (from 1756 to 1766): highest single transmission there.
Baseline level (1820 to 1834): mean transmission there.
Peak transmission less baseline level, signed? -0.28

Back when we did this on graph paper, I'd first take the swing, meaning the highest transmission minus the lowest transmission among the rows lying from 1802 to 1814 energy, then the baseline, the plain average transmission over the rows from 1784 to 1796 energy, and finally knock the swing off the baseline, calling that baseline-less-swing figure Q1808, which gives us 2.55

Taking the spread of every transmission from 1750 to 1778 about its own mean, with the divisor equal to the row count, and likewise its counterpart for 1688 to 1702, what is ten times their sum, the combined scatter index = 6.7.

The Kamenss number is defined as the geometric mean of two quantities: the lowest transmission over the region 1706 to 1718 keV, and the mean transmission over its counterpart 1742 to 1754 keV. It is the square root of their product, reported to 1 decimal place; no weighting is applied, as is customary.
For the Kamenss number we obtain 2.1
